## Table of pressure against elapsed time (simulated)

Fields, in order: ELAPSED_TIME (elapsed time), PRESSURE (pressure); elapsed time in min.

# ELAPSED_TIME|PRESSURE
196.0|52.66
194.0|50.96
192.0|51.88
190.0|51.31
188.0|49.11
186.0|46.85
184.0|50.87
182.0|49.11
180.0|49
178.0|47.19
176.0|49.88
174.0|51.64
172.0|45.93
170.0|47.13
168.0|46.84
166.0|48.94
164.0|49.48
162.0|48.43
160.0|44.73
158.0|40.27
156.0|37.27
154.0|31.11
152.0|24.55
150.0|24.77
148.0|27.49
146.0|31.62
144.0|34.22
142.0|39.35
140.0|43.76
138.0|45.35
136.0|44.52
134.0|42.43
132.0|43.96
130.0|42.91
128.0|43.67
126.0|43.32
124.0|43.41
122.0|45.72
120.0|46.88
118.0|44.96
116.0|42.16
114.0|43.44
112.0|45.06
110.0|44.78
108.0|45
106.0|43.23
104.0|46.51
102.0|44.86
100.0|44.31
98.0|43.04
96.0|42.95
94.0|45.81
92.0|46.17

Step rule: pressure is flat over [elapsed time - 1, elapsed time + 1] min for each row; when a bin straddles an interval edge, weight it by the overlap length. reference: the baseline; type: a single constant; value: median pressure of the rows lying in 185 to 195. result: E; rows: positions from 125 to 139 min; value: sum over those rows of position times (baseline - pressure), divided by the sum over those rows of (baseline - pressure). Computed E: 131.7 min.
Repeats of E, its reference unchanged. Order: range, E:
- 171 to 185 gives 176.6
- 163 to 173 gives 169.1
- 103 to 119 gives 111.4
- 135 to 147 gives 142.5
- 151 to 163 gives 154.9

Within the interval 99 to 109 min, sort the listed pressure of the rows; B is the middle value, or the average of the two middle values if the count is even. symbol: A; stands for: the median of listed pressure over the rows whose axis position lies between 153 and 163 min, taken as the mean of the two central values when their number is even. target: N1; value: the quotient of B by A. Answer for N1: 1.1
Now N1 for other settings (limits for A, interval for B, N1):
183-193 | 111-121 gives 0.9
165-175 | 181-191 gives 1.0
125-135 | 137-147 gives 0.9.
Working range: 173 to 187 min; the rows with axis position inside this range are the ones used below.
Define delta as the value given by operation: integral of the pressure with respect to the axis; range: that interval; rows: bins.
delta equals 689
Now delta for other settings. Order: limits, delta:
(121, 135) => 611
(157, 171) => 652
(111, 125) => 623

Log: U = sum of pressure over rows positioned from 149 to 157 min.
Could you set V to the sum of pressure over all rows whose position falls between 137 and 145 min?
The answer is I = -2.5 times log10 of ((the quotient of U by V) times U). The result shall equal -4.83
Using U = 118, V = 163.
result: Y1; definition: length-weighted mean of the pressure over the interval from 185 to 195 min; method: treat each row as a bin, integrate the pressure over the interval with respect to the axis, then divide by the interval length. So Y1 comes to 50.0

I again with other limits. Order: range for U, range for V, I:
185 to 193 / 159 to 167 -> -5.79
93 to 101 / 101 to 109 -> -5.59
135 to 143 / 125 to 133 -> -5.59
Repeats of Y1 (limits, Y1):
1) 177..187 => 48.6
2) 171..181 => 48.7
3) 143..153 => 28.5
